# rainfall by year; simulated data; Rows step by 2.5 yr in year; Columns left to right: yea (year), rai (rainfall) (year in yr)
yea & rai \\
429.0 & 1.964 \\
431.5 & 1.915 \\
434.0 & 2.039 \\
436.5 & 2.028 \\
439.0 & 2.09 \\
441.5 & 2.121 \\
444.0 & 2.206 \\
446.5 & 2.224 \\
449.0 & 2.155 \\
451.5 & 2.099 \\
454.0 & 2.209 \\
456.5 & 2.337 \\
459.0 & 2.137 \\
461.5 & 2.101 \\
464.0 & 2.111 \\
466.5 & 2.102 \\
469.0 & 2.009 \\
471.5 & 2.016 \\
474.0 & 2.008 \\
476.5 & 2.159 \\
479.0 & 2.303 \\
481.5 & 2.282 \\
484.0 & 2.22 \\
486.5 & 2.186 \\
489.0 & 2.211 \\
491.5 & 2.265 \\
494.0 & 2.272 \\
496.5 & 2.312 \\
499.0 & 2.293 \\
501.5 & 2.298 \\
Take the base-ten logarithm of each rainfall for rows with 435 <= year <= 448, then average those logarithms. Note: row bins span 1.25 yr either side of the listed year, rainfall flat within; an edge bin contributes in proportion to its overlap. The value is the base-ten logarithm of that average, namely -0.483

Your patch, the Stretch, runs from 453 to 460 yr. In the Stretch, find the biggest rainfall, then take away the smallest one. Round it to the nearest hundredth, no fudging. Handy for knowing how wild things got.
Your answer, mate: 0.20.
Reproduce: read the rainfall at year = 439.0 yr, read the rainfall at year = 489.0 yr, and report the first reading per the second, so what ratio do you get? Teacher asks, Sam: 0.95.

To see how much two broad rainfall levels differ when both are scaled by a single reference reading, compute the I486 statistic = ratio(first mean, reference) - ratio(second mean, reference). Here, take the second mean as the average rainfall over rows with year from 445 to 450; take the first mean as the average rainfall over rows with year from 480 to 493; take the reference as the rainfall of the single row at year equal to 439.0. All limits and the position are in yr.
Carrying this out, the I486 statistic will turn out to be 0.021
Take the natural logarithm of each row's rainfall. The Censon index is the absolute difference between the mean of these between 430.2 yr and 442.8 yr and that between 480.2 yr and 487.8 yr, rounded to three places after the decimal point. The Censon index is 0.090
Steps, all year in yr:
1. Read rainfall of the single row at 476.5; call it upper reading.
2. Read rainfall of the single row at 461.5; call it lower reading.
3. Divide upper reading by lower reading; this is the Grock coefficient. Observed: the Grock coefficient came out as 1.03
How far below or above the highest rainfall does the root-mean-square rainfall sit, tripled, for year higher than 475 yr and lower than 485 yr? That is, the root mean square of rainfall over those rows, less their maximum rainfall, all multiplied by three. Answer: -0.18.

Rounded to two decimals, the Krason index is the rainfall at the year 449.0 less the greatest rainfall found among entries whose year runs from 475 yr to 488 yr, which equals -0.15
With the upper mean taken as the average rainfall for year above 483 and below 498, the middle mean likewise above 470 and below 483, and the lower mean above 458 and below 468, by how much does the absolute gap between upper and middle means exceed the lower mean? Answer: -2.02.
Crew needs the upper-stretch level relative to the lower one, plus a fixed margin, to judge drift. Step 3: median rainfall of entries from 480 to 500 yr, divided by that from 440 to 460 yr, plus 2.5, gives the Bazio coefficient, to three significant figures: 3.54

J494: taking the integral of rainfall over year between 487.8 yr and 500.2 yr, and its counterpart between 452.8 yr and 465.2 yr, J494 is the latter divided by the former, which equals 0.96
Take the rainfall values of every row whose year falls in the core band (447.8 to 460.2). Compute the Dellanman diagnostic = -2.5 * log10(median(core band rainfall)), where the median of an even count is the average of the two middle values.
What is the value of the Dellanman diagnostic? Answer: -0.834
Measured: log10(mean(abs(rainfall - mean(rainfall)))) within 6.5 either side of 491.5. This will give -1.39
